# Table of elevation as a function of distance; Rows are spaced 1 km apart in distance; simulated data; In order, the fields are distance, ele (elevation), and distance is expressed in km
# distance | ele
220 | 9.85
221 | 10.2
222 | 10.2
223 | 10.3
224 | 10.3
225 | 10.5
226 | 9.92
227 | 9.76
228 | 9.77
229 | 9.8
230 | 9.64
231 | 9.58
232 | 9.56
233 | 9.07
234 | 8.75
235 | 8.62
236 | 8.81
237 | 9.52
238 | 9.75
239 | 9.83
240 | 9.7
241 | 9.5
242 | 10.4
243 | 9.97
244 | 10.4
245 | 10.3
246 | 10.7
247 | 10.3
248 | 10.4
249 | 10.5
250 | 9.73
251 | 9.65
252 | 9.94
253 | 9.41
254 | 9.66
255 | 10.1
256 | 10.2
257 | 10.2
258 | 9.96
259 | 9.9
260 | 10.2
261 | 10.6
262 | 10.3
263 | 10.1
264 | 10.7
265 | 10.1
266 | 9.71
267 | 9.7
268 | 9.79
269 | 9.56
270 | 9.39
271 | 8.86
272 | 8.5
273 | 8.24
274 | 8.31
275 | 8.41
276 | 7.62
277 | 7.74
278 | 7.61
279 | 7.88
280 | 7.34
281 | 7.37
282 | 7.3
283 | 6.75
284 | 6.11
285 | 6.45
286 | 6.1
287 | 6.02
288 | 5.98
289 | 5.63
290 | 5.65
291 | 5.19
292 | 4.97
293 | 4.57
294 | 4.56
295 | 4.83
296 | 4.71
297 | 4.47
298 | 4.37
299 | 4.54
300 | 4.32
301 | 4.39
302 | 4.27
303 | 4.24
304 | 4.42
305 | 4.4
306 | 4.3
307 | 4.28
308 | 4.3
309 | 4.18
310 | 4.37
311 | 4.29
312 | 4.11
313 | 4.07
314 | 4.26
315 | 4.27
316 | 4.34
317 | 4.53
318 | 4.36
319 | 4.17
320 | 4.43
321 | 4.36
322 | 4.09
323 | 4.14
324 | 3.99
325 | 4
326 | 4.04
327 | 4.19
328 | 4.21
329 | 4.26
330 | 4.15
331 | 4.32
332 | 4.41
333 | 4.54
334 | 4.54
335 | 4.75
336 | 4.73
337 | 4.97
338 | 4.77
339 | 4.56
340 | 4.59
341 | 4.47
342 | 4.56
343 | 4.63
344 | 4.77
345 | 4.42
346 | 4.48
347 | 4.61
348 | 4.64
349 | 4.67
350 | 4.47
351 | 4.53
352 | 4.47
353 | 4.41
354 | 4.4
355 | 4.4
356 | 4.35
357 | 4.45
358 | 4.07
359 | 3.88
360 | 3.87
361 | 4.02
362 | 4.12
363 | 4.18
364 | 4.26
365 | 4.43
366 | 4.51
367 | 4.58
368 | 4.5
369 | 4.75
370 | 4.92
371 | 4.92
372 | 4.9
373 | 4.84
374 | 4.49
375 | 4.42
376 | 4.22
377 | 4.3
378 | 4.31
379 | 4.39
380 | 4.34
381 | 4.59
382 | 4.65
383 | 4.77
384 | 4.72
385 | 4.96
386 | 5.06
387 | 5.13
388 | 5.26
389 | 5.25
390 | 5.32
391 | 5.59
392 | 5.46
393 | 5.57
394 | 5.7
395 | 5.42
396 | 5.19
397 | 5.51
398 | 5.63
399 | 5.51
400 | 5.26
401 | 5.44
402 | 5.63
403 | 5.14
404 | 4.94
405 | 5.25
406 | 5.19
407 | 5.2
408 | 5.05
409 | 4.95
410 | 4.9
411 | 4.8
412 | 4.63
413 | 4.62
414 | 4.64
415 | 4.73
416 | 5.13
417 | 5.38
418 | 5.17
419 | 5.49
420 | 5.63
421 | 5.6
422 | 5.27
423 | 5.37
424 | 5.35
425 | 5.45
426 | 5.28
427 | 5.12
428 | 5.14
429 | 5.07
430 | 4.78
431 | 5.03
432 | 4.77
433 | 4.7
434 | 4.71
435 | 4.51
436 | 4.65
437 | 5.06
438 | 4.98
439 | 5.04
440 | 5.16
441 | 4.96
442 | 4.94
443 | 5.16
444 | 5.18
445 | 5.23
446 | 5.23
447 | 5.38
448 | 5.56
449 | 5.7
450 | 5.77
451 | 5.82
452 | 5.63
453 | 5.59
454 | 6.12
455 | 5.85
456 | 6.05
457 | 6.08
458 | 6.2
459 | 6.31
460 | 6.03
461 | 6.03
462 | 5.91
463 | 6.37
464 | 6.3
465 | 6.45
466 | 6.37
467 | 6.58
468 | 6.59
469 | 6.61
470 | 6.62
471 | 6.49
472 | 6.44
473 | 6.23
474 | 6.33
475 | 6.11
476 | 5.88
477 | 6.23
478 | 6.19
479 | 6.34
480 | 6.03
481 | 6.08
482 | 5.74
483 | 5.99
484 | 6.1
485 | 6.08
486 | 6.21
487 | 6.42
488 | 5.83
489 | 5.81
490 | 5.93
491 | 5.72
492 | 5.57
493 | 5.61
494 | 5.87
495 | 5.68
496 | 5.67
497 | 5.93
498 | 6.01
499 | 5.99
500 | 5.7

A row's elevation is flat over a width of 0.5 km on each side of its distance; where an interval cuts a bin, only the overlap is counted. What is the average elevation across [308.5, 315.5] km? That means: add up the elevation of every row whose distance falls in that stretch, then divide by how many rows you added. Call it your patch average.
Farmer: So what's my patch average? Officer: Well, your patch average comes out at 4.2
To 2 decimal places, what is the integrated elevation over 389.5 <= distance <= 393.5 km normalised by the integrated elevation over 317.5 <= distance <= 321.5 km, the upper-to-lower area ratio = 1.27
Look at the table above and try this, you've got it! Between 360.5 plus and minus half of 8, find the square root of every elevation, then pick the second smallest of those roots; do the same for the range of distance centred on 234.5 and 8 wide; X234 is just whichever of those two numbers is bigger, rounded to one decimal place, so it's 3.0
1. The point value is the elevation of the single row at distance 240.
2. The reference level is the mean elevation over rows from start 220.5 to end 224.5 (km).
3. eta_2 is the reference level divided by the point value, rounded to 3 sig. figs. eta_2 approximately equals 1.06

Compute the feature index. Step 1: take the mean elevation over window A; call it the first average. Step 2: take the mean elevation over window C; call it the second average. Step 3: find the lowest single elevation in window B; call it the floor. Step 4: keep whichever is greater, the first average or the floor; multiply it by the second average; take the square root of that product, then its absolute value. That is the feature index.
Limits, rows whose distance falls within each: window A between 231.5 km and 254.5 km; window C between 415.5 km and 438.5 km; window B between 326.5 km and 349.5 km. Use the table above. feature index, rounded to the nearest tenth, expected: 7.1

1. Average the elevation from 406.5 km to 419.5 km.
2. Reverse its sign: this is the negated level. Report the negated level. -4.98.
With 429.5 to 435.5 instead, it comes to -4.75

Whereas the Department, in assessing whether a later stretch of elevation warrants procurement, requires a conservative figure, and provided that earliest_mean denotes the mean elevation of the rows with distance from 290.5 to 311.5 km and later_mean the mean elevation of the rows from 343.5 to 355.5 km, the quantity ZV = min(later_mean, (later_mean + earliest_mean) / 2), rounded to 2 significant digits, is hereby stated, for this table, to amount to 4.5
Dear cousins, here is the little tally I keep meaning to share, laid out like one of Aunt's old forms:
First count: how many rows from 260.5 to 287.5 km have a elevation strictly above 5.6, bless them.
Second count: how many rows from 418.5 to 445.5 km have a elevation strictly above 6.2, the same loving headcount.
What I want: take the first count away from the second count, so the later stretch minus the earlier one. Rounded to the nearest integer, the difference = -27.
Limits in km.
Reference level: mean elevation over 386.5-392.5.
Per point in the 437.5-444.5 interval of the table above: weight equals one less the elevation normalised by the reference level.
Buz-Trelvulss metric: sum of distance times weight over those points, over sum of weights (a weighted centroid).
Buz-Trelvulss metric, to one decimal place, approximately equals 440.7 km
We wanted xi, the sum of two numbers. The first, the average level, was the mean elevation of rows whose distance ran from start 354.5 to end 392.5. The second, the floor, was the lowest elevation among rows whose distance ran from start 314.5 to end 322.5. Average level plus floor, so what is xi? 8.7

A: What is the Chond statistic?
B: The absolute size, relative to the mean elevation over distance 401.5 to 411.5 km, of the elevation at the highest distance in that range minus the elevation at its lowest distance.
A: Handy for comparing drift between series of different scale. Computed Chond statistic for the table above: 0.16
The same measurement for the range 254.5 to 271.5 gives 0.12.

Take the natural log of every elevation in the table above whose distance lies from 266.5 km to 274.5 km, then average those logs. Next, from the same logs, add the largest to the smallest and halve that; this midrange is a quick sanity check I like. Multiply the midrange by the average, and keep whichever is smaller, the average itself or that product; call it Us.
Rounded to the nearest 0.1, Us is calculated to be 2.2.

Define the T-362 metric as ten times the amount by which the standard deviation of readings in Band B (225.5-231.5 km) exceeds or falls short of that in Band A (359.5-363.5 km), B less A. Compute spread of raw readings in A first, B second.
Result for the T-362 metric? -0.1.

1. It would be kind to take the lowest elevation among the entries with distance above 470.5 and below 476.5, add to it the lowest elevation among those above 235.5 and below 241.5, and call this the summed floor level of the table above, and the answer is 15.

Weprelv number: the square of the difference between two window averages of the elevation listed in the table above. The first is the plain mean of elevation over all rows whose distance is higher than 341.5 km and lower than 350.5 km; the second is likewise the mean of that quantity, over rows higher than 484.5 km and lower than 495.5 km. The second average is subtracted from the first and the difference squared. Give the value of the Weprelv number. 1.7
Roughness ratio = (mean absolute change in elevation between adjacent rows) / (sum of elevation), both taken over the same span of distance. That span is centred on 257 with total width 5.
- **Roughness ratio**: 0.0020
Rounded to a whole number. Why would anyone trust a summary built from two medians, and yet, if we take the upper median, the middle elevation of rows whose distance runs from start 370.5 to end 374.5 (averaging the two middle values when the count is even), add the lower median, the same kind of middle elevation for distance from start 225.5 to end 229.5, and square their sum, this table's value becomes 215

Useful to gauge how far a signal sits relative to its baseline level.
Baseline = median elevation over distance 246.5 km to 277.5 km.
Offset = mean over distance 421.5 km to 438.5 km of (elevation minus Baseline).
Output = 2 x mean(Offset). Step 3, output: -9.6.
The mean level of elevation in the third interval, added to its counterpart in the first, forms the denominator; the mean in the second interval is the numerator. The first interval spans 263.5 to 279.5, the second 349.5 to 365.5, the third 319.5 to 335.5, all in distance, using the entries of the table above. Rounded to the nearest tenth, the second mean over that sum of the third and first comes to 0.3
